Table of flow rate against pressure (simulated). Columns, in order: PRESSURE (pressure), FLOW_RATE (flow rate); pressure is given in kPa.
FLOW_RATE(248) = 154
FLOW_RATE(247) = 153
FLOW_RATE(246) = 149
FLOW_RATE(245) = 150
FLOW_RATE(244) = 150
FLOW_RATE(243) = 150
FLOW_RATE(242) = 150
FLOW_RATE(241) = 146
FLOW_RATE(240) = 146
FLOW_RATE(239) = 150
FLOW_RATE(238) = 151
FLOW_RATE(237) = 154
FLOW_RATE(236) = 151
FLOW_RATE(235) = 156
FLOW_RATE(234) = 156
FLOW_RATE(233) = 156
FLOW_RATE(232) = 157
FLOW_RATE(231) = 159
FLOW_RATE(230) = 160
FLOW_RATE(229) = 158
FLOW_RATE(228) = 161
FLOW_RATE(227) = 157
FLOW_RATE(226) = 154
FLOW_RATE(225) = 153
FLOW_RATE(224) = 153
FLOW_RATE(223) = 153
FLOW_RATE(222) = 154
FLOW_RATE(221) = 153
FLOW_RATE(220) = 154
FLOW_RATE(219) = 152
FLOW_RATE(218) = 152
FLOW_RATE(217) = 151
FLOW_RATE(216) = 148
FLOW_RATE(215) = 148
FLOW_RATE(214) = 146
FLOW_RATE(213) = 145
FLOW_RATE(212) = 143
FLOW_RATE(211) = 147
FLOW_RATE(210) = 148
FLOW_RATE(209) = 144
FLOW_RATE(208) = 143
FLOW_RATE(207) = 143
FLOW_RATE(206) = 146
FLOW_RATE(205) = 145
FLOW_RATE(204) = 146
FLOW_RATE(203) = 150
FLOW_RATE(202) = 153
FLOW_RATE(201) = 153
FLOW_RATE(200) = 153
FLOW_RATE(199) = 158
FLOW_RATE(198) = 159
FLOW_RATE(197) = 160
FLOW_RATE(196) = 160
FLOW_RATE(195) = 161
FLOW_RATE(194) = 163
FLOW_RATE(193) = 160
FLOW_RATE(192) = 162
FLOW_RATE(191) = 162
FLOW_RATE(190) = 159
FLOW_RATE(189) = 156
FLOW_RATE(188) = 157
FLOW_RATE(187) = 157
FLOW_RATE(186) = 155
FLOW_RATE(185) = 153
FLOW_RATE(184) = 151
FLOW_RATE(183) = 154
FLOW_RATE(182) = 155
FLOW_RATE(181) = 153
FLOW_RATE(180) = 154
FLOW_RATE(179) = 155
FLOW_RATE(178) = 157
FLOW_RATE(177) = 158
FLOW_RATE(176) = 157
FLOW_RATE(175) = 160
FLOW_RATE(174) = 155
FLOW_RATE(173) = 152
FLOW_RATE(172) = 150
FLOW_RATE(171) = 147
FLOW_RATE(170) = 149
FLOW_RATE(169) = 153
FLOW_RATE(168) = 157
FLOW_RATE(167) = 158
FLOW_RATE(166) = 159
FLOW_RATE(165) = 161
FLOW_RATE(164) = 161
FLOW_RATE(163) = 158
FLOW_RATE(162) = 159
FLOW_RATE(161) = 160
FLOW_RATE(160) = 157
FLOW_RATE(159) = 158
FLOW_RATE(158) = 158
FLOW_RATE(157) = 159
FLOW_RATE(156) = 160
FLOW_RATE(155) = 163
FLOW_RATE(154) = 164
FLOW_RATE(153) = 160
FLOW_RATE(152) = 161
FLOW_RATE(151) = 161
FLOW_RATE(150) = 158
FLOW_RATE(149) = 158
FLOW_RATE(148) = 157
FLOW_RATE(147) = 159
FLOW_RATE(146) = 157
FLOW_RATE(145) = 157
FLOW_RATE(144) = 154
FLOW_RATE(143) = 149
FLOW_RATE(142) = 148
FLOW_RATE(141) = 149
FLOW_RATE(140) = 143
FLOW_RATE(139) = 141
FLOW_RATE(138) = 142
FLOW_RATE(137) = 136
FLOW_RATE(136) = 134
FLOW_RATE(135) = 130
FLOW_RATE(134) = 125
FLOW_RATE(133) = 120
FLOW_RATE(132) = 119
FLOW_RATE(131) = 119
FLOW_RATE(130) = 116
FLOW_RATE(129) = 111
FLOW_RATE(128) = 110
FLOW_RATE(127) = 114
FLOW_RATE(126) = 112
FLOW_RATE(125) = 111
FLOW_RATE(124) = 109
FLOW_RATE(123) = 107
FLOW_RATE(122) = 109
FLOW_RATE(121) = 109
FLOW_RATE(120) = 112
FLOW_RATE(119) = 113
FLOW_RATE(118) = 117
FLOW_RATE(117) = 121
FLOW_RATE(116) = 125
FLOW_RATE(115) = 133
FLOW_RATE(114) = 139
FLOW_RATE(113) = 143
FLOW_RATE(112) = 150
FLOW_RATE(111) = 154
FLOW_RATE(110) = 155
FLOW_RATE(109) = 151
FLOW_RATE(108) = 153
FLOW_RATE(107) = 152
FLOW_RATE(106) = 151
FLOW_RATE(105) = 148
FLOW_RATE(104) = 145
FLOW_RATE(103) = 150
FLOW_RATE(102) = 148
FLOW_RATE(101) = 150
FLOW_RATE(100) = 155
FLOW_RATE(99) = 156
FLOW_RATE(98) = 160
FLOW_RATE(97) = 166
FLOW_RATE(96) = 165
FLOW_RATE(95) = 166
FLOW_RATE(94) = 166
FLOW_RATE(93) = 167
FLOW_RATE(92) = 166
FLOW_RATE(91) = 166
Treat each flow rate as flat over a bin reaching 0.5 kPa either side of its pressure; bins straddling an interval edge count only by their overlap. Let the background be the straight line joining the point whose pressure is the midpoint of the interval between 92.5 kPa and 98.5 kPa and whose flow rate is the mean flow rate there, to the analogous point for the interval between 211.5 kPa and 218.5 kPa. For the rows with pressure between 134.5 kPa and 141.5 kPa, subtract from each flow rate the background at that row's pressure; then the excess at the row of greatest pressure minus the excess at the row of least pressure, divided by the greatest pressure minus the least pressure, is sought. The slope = 3.3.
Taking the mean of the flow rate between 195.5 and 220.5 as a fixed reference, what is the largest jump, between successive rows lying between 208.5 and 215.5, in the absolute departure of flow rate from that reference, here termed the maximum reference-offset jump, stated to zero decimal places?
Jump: 4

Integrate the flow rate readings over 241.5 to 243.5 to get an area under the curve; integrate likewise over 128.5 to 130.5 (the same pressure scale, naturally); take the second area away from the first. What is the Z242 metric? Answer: 73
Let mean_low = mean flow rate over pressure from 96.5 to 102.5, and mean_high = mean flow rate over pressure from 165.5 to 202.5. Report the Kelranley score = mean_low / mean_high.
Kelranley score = 1.00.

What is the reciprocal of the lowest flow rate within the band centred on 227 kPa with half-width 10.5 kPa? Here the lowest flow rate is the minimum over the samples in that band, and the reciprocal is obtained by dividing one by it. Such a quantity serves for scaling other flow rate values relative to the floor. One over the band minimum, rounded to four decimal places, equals 0.0066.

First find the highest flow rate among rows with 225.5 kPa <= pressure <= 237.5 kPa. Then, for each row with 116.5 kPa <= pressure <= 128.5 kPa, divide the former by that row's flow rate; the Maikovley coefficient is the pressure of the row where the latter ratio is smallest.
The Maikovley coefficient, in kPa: 117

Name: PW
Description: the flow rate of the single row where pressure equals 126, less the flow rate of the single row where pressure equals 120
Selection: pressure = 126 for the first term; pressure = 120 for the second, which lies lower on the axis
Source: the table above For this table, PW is 0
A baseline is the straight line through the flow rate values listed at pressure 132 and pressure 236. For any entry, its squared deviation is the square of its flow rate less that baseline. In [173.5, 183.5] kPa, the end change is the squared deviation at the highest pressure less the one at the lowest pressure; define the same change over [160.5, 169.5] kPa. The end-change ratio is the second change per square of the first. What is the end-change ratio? -0.02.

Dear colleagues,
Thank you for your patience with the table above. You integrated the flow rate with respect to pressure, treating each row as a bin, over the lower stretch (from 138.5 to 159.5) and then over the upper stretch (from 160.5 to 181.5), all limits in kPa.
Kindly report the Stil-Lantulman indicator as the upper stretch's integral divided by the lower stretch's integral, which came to 1.00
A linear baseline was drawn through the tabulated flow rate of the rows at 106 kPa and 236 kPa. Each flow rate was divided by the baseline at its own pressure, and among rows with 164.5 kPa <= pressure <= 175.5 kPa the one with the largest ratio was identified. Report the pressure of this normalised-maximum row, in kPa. 165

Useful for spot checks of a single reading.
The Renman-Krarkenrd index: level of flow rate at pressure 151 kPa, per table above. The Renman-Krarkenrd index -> 161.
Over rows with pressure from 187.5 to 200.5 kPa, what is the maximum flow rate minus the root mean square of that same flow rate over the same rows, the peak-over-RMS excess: 4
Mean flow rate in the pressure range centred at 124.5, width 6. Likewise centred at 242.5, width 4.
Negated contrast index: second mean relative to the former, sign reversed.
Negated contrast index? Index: -1.35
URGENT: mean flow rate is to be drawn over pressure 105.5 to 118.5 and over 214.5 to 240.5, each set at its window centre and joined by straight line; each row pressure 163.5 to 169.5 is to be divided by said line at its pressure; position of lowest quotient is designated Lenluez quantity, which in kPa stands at 169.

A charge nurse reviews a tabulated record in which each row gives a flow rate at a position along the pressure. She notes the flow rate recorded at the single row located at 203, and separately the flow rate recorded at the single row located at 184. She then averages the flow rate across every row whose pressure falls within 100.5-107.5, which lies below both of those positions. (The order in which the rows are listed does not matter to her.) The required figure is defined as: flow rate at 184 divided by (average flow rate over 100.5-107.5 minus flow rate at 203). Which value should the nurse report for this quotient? -176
